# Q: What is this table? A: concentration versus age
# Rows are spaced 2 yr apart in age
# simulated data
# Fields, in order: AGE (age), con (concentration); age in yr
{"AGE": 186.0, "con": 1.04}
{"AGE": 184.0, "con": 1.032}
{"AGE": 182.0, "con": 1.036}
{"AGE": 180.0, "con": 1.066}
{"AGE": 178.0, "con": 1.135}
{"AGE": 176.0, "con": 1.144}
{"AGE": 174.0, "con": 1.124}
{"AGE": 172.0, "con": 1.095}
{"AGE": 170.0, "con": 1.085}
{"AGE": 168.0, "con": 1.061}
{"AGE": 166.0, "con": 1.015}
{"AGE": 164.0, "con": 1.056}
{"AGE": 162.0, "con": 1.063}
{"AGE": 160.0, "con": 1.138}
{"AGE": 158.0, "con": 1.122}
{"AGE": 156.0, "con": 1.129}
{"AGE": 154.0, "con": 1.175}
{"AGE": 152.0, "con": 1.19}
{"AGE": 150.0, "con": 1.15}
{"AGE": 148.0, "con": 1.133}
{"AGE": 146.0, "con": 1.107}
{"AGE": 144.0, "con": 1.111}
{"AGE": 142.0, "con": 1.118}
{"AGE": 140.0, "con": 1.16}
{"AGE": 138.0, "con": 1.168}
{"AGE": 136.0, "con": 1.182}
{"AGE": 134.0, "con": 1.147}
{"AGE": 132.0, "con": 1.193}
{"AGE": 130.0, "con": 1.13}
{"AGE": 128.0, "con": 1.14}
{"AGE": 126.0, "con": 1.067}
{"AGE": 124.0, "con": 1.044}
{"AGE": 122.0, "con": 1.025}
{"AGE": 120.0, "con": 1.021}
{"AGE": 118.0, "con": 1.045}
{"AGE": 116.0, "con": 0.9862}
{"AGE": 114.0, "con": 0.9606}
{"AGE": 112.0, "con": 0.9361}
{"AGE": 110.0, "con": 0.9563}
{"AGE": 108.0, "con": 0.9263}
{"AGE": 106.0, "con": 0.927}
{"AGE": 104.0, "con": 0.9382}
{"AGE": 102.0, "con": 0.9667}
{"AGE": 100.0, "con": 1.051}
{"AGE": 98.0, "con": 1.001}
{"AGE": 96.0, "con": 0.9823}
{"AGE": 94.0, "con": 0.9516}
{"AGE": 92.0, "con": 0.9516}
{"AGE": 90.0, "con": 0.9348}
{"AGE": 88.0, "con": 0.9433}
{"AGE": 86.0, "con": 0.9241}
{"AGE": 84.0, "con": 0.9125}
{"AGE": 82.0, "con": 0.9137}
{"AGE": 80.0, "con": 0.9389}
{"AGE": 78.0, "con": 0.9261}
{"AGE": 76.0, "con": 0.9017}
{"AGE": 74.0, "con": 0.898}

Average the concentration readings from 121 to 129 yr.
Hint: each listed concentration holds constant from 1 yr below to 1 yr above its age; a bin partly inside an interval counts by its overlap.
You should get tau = 1.07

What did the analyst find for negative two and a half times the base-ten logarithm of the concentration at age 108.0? 0.08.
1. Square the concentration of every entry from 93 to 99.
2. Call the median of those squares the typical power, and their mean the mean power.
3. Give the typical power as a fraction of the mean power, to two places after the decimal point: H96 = 1.01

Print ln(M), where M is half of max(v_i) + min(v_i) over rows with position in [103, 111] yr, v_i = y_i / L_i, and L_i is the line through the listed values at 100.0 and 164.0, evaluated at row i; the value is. -0.11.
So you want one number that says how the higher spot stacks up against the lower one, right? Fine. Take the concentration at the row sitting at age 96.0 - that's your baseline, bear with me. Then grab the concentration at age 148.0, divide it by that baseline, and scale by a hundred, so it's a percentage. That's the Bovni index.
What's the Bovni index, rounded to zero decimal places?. 115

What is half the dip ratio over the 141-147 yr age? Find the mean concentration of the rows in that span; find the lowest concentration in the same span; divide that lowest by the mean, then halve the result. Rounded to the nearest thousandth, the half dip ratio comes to 0.498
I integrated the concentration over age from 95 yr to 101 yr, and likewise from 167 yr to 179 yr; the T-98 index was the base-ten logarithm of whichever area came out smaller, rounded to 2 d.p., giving 0.78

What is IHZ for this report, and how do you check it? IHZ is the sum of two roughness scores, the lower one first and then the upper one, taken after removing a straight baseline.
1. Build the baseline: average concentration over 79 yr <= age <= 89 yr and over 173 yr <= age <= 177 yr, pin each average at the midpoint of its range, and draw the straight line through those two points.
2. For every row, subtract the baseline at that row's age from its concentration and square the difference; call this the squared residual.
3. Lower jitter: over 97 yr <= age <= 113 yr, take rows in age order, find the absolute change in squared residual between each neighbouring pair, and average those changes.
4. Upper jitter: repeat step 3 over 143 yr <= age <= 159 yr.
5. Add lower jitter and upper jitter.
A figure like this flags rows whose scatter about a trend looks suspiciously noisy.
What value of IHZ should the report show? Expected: 0.0061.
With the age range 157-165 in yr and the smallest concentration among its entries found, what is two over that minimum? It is 1.9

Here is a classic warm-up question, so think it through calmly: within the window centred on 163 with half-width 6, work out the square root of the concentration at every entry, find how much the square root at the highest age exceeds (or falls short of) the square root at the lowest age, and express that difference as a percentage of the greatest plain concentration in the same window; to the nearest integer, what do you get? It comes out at -3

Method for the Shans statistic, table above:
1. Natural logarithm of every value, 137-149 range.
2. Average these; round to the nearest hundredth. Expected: 0.12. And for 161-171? 0.05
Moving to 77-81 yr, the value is -0.07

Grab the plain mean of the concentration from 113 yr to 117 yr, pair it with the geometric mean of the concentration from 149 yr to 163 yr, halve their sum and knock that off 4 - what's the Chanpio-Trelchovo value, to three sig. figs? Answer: 2.94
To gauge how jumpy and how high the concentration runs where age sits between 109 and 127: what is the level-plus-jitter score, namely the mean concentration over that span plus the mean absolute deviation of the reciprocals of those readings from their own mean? 1.04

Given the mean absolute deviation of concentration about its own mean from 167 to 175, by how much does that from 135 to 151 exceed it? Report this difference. 0.0056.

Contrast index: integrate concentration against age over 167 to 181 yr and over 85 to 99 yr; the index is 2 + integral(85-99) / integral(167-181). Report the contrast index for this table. 2.87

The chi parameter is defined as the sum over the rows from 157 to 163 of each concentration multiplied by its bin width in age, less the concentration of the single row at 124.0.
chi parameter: 5.60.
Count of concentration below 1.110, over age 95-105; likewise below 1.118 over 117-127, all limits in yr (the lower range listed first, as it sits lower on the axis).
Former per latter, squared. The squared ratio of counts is 1.0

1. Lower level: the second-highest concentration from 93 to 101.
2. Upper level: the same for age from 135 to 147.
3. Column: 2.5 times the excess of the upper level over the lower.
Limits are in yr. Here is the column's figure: 0.42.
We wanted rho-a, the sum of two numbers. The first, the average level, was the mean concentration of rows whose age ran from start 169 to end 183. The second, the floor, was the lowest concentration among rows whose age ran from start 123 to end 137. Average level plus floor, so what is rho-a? 2.14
